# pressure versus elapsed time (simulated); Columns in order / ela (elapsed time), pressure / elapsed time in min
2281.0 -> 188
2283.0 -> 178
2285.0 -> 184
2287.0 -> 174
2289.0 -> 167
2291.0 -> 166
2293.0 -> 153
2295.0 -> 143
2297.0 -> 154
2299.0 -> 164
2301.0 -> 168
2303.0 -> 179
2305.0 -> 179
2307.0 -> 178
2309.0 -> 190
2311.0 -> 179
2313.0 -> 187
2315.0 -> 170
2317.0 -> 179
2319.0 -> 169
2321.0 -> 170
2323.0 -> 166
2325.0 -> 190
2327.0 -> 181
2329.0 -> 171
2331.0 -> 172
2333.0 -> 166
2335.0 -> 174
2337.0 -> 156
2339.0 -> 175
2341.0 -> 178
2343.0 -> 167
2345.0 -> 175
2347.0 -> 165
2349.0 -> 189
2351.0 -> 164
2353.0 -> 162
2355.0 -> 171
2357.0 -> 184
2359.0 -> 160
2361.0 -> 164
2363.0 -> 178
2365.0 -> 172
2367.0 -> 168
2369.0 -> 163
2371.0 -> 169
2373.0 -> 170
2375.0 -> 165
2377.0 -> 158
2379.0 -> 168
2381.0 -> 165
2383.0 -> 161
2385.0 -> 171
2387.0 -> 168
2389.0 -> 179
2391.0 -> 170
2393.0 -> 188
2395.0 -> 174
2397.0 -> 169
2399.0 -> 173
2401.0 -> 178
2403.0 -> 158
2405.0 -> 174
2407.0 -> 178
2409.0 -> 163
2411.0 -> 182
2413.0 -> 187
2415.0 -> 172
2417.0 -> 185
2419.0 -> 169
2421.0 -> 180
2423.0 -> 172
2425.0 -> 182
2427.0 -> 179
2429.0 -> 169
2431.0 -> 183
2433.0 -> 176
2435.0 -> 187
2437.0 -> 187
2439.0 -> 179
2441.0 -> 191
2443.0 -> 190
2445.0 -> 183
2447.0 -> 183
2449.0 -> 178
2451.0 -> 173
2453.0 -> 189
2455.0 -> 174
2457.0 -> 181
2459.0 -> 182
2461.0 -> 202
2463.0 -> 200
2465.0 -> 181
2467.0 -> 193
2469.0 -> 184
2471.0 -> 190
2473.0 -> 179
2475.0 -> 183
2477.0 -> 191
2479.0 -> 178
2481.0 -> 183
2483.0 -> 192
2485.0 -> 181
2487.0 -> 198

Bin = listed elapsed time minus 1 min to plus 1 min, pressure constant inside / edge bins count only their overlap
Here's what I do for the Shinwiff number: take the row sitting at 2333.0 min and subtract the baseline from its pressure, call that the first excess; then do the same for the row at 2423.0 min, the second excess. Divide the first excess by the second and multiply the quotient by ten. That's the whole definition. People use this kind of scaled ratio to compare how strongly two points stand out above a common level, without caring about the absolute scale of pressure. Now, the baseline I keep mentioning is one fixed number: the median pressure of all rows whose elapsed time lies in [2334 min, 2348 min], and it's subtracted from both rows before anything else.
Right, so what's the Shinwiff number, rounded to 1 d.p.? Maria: 40.0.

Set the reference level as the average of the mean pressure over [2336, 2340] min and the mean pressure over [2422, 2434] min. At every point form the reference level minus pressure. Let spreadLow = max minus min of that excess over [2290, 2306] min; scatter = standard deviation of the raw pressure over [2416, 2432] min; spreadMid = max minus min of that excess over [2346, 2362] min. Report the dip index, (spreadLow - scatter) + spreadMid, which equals 59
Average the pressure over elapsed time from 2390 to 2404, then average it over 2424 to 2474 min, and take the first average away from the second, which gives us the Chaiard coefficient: 11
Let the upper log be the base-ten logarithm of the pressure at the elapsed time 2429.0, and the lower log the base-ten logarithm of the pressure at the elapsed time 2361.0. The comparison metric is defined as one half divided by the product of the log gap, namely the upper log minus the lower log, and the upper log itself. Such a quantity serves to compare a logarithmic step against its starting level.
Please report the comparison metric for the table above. 17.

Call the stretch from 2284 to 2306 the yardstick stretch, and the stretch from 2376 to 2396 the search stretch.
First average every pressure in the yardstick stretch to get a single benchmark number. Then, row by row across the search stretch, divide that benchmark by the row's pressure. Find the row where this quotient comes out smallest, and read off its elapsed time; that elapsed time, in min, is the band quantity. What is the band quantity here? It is 2393.0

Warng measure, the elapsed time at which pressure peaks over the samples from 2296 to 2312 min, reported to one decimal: 2309.0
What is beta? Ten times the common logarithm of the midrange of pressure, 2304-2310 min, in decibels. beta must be 22.65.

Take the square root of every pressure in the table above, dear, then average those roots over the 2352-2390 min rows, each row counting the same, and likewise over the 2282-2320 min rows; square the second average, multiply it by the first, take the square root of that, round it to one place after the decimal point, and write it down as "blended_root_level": 47.1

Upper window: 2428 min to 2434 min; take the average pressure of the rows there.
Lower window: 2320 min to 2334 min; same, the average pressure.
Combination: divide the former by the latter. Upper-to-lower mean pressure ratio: 1.01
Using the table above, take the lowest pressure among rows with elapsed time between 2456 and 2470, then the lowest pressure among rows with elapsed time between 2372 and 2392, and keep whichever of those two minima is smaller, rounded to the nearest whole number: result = 158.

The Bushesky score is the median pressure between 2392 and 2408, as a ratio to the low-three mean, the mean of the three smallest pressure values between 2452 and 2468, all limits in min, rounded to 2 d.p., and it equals 0.97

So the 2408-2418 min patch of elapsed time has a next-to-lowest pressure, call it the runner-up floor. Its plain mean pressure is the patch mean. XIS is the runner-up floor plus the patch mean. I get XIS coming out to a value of 350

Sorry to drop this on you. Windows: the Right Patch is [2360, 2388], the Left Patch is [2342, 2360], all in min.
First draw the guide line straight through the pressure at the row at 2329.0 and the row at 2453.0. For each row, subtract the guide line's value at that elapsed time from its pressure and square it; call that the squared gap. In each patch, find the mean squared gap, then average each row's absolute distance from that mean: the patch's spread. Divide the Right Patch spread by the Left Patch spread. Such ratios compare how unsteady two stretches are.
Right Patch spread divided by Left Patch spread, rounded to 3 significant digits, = 1.19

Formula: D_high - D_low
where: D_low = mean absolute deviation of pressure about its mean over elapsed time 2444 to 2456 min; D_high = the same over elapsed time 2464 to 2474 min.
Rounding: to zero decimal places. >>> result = 0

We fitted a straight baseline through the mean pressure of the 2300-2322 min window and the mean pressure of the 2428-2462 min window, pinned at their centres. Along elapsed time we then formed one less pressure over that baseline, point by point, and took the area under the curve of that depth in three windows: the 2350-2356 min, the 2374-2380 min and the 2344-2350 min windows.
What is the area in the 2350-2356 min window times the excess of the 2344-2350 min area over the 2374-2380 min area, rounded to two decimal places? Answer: -0.21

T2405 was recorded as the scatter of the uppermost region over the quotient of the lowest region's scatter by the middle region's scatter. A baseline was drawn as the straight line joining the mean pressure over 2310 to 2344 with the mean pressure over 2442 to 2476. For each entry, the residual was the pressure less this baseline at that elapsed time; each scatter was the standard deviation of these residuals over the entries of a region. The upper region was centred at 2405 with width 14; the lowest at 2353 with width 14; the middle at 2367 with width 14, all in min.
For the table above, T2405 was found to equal 4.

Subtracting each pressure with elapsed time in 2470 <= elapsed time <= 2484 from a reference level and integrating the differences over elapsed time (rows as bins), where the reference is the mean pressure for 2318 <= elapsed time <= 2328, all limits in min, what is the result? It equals -139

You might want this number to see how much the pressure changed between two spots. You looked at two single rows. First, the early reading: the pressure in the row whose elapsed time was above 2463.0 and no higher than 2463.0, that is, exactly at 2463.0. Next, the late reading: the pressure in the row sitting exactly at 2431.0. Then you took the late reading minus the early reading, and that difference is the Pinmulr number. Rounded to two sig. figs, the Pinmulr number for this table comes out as -17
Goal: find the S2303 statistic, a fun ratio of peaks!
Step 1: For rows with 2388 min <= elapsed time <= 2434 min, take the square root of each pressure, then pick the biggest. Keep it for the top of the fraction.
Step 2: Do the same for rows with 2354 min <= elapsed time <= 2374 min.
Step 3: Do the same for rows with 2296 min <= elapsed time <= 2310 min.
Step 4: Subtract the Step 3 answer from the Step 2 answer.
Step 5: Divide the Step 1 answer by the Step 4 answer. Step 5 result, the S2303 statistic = -62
